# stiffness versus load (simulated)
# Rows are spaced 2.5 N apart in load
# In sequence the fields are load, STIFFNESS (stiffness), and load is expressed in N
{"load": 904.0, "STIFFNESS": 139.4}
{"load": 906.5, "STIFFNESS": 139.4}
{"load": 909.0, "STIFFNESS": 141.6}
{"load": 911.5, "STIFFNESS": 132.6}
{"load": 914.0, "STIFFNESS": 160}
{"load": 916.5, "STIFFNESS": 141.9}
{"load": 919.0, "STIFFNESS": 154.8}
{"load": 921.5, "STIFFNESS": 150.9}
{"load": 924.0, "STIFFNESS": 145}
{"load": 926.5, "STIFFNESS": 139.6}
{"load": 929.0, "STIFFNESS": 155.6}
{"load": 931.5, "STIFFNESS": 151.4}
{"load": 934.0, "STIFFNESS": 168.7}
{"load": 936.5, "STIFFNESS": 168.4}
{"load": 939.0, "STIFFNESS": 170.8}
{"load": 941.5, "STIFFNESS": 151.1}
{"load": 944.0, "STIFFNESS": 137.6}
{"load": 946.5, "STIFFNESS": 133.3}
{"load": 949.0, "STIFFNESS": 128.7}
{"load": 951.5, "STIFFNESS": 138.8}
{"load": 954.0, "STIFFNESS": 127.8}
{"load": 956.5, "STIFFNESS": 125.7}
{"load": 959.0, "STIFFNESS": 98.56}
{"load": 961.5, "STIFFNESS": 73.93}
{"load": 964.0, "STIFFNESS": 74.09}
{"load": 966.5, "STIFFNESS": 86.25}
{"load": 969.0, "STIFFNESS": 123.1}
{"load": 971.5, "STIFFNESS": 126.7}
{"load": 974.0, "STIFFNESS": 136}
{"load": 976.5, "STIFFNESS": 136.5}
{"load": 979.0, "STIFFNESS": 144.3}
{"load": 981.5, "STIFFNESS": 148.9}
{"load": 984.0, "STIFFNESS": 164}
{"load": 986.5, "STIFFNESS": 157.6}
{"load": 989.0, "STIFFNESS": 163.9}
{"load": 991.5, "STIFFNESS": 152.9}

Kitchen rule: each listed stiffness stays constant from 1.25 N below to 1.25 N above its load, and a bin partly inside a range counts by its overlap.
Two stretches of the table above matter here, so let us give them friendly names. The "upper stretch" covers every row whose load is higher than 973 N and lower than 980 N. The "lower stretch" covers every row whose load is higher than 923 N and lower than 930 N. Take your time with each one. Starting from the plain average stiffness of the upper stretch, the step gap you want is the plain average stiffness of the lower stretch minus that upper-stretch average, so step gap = 8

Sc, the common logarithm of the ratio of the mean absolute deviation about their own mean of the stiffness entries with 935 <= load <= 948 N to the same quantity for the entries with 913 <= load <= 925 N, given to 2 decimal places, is 0.39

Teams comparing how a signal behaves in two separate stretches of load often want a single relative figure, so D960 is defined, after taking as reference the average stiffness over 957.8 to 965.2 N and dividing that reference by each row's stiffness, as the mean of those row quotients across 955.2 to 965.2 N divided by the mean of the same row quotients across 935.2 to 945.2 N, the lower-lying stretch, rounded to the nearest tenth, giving 1.8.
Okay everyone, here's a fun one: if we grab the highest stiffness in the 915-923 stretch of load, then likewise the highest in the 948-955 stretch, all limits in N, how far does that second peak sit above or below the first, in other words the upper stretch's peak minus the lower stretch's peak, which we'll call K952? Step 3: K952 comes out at -16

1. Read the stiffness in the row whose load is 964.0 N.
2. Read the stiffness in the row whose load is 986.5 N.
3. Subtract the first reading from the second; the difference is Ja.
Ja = 84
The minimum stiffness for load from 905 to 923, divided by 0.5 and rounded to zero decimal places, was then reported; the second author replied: 265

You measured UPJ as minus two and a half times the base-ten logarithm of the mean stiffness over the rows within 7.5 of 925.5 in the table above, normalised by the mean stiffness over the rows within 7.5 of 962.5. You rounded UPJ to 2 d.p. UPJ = -0.47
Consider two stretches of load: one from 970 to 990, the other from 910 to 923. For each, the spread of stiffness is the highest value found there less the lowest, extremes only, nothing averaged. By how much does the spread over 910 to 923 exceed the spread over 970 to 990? -10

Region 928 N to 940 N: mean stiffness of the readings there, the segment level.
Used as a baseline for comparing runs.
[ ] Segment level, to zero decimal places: 163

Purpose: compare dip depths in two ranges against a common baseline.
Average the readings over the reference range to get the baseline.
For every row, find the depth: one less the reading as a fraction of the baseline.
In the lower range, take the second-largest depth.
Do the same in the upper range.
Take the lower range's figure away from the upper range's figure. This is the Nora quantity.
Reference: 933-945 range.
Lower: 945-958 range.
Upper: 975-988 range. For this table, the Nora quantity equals -0.10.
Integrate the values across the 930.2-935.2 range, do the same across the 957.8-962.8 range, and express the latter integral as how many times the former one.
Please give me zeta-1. 0.54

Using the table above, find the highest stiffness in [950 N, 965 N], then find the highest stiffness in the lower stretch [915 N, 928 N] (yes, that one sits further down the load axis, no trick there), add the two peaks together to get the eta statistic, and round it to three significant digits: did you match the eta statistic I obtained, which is 294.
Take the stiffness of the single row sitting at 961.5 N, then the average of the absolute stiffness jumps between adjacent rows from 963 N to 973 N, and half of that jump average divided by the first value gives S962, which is 0.12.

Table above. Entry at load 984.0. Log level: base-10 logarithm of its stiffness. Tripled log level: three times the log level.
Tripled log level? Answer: 6.6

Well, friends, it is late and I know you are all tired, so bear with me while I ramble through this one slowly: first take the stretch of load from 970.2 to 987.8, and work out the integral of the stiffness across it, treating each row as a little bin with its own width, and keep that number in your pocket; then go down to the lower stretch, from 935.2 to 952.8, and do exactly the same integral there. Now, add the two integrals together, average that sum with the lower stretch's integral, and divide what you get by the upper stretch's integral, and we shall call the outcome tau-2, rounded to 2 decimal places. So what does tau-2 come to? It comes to 1.51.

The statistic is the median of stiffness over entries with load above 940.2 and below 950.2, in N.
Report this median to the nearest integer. 135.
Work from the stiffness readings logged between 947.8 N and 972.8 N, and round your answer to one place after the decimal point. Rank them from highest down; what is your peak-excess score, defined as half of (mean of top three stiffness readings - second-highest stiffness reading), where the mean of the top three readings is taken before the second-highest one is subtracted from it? 1.5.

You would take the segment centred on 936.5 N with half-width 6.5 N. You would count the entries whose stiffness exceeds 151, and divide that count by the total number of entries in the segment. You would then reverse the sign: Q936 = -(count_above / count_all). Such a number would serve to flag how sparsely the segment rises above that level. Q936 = -1.0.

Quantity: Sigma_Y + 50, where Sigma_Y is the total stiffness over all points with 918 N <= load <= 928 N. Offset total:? 640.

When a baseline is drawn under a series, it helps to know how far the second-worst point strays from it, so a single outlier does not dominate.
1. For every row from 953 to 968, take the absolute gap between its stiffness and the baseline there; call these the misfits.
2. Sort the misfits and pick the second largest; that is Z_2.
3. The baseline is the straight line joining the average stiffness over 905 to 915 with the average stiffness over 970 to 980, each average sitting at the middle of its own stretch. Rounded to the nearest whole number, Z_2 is 63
